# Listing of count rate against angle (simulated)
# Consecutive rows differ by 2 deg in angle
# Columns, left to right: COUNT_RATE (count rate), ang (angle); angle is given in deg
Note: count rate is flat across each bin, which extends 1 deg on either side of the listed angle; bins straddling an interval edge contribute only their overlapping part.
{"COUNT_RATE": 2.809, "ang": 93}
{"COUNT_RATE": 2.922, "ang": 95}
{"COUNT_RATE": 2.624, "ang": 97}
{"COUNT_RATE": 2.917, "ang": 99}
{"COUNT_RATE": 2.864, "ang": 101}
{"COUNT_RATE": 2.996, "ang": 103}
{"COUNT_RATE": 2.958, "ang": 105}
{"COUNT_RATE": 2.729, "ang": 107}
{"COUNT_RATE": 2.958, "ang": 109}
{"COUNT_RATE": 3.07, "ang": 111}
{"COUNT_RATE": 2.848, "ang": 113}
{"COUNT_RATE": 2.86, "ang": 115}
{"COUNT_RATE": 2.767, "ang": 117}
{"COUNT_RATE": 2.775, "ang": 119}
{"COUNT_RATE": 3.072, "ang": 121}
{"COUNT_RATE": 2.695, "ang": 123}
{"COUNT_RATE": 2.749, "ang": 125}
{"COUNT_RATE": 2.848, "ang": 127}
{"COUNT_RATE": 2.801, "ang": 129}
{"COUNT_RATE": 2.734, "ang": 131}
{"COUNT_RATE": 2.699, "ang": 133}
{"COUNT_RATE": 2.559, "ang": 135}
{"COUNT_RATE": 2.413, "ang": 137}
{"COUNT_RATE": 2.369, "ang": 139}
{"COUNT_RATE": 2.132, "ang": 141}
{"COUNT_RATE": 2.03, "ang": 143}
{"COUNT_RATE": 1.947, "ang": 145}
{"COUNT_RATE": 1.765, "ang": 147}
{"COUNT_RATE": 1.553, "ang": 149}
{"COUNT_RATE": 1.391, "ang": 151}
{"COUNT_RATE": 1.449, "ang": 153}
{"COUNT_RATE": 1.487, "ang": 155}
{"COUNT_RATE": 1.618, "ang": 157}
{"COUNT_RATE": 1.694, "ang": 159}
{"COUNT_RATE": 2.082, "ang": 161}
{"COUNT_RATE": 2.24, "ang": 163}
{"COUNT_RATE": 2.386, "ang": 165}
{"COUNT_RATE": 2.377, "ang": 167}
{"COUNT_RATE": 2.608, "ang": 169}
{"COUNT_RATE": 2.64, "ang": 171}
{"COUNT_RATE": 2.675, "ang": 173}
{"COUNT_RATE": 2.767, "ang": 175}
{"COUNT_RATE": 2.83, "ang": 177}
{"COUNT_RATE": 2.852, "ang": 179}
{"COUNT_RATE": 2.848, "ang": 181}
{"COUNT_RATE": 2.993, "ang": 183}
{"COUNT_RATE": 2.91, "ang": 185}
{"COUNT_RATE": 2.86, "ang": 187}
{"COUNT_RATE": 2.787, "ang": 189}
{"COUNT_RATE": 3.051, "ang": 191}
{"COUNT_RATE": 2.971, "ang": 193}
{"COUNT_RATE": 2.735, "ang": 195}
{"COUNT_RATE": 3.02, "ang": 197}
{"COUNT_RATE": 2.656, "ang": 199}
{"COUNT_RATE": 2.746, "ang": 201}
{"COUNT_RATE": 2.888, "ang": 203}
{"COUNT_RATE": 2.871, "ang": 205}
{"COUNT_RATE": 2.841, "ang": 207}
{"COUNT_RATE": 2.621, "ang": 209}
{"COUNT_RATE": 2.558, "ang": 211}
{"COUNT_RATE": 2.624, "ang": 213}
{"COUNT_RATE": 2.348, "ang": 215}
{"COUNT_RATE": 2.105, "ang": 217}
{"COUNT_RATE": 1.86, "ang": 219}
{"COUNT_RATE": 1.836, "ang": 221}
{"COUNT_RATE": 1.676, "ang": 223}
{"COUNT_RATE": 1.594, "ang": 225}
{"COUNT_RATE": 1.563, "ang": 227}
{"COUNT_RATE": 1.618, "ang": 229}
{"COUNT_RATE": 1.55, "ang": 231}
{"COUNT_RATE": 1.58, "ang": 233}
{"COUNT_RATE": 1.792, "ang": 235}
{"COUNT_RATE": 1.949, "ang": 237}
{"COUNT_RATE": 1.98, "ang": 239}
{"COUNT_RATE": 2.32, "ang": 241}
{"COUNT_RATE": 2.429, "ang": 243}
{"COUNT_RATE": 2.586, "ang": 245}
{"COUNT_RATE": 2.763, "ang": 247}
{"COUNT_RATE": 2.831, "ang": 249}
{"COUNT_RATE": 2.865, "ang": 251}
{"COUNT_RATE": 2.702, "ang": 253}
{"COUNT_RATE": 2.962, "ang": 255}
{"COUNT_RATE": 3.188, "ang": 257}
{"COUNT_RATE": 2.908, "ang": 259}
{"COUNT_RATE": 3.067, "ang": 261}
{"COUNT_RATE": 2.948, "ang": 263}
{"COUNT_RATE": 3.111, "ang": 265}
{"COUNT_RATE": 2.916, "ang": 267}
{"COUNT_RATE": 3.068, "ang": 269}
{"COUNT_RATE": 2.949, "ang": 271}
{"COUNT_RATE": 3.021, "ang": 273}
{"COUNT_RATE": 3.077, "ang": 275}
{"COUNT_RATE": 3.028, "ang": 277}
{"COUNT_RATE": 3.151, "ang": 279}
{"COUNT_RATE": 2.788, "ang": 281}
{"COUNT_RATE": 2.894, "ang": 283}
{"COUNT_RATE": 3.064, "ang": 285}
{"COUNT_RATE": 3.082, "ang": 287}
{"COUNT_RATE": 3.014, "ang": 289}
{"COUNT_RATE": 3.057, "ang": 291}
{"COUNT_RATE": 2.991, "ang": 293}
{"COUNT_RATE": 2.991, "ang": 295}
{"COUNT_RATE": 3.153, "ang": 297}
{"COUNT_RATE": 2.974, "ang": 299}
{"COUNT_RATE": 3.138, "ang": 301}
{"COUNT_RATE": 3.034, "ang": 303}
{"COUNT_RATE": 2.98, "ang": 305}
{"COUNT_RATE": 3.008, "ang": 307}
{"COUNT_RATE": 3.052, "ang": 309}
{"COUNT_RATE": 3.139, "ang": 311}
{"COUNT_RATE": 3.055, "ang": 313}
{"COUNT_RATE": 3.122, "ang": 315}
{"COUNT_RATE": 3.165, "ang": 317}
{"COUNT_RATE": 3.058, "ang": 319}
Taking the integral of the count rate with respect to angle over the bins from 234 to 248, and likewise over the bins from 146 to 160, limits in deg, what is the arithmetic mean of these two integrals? 26.8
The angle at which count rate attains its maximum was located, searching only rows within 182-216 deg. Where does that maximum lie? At 191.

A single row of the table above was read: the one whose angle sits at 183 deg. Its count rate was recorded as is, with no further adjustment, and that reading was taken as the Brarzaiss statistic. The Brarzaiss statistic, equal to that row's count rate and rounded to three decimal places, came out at 2.993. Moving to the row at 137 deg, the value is 2.413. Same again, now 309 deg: 3.052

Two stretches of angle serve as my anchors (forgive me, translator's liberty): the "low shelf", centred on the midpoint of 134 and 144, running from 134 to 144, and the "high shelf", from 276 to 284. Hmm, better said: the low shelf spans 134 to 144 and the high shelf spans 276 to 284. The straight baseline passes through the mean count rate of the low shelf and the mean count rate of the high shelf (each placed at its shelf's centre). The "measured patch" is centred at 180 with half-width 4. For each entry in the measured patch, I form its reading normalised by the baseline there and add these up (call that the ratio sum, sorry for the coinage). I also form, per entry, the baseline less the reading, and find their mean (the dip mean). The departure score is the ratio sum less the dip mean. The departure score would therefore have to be 5.0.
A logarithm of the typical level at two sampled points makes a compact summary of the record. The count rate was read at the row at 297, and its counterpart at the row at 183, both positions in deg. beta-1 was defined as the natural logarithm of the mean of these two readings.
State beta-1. 1.12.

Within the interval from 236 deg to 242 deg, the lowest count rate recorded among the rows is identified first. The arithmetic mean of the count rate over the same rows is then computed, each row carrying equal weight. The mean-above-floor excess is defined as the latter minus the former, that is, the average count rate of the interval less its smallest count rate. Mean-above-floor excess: 0.13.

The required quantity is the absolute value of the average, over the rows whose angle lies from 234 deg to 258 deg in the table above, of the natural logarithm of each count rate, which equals 0.91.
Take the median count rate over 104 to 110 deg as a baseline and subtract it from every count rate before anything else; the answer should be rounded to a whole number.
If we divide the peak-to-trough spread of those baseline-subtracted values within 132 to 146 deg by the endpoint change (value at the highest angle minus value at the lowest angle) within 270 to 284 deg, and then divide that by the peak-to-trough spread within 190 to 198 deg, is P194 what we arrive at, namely -43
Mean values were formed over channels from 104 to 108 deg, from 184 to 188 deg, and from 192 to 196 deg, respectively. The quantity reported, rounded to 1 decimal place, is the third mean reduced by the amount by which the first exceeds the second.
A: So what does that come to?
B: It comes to 2.9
